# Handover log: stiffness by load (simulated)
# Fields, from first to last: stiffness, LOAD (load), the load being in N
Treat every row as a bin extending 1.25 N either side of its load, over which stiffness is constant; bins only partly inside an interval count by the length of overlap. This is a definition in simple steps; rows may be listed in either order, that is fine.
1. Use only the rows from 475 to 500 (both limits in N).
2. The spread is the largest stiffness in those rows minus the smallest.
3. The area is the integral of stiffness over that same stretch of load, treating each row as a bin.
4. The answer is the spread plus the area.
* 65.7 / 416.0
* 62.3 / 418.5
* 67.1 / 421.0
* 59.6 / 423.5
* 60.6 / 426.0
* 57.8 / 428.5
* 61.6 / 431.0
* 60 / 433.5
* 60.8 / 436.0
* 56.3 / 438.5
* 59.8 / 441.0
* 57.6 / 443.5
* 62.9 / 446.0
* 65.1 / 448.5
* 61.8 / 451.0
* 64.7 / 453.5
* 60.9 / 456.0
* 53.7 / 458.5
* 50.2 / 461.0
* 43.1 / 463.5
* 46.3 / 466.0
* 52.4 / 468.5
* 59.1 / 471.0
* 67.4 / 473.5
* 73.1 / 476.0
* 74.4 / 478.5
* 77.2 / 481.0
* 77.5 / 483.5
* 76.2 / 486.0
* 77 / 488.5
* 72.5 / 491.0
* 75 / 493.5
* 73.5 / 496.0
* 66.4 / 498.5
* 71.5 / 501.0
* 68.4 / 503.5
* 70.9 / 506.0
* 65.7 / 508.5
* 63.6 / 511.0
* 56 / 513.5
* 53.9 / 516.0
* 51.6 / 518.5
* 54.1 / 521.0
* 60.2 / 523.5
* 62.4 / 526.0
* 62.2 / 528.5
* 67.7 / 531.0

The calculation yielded 1868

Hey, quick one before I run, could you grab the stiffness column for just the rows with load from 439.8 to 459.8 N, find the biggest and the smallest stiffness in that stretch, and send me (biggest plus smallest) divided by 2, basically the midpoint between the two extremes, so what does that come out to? 59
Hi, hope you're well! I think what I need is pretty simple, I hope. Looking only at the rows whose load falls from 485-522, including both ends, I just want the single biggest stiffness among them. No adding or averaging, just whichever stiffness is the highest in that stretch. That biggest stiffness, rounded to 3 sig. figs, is 77.0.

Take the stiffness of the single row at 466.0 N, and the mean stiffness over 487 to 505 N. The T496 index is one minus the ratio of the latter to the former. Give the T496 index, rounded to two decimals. -0.56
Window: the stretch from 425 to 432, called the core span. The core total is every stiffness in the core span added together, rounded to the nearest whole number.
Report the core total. 180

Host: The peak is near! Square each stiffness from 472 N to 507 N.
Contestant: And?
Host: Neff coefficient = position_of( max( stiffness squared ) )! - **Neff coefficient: 483.5 N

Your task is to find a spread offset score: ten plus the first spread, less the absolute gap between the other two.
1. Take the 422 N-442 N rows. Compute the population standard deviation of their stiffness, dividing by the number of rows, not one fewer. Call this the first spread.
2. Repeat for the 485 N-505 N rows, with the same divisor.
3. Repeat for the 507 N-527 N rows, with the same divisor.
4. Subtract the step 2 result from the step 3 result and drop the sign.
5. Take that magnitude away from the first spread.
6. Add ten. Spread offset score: 10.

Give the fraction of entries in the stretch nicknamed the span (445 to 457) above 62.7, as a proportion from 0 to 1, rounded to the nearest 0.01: 0.60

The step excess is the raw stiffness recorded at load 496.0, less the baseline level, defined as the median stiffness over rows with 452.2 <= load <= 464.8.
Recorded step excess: 20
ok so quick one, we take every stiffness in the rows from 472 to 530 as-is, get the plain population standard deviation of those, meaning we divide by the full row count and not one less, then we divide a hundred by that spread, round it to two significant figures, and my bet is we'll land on 13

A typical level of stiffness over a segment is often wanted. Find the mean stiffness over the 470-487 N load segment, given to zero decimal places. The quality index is 72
